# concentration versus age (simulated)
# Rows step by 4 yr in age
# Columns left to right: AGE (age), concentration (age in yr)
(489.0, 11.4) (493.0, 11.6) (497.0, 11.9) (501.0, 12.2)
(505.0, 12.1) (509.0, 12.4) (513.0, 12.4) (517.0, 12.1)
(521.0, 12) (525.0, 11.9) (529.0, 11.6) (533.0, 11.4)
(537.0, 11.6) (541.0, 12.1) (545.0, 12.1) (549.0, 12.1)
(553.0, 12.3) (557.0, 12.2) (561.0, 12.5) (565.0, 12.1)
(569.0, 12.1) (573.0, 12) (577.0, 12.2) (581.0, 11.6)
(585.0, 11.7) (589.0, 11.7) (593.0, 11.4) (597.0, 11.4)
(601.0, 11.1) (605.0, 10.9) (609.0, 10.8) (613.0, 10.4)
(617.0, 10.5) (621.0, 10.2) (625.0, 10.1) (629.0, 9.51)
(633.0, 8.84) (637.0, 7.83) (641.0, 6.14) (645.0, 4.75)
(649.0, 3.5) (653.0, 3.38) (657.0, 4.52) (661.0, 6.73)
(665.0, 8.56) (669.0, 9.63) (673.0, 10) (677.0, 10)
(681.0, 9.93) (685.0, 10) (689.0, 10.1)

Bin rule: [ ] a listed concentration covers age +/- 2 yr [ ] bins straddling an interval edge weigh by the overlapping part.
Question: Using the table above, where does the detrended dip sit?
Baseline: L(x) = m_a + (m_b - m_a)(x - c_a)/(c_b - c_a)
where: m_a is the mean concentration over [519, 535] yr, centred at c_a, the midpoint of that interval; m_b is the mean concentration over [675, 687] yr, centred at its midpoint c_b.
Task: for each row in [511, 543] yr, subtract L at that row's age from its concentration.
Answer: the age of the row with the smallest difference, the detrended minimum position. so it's 533.0 yr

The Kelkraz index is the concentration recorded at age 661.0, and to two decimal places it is 6.73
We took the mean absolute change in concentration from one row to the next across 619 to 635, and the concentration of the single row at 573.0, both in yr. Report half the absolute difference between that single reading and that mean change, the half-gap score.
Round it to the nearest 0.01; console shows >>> 5.77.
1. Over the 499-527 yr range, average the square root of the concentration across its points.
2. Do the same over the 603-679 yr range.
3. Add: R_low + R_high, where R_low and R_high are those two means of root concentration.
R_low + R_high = 6.3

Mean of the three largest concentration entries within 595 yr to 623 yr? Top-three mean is 11.1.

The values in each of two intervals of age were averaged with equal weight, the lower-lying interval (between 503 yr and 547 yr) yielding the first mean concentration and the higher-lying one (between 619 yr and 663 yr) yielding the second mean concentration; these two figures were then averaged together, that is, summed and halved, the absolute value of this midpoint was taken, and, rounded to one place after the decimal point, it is 9.4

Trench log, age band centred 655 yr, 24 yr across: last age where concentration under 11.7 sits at 665.0 yr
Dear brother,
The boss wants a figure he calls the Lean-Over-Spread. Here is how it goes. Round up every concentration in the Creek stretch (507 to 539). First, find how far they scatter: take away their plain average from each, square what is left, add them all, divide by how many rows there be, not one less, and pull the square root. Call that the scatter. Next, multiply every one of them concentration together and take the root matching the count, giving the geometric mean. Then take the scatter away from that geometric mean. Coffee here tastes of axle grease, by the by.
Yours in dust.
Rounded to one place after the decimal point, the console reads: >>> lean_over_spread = 11.6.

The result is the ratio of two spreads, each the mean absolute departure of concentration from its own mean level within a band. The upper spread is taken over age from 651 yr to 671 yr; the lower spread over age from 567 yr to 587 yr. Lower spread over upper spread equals 0.1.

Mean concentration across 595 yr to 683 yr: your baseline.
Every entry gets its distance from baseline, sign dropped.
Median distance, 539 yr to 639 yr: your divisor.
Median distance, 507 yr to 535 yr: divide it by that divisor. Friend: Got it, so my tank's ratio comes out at 1.1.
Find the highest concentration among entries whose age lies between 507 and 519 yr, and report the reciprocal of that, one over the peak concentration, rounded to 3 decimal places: 0.081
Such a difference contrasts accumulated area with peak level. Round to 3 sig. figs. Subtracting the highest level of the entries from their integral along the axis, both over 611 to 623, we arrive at 114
